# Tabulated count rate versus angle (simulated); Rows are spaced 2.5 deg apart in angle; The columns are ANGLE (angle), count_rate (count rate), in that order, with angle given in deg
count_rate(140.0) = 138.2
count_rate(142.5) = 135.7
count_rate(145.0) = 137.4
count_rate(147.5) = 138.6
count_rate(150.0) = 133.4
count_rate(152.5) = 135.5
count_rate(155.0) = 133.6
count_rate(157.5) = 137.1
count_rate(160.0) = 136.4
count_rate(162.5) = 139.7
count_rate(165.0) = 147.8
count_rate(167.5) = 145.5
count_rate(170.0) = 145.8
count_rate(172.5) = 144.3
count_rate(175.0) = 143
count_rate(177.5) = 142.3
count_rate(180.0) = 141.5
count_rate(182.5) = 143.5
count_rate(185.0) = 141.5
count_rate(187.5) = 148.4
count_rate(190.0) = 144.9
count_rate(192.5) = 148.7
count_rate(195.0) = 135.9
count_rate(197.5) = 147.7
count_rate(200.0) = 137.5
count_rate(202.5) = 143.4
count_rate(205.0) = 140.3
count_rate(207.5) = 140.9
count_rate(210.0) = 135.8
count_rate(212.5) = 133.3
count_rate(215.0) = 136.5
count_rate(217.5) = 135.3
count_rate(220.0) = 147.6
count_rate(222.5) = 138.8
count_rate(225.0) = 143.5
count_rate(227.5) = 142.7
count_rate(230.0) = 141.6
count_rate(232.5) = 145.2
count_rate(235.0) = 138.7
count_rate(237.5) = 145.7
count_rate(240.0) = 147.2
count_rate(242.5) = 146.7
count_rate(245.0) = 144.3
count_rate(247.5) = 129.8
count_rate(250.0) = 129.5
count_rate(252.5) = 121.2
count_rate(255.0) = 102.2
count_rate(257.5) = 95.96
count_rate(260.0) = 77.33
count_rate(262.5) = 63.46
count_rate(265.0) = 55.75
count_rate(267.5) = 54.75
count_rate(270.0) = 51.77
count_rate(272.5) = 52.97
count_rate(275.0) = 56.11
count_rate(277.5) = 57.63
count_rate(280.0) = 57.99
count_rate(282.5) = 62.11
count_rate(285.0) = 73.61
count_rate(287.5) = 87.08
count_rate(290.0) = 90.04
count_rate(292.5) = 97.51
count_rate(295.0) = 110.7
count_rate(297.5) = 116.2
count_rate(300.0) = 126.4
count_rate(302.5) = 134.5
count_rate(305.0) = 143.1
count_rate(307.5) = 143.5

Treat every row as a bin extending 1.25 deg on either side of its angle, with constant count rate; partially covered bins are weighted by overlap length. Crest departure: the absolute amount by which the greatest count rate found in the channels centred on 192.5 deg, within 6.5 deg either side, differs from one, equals 148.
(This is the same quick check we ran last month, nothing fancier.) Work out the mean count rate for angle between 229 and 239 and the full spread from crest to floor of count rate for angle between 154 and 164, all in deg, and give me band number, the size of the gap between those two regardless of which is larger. 137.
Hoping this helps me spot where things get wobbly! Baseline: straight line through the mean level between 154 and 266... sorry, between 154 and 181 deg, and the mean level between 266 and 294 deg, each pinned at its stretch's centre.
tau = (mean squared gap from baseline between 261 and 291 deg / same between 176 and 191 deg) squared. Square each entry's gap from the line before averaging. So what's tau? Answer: 3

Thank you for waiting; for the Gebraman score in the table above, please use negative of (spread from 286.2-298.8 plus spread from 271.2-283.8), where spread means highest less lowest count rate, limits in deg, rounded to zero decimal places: -38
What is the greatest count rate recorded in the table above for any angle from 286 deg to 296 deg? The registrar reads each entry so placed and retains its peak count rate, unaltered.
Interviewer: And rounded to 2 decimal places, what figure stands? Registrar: 110.70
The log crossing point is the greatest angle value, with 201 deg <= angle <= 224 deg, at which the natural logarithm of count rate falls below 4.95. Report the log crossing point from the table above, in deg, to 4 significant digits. 222.5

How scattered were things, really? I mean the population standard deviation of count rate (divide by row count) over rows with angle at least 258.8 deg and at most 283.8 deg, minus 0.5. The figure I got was 6.5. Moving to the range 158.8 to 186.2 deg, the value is 2.5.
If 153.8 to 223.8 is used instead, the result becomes 4.2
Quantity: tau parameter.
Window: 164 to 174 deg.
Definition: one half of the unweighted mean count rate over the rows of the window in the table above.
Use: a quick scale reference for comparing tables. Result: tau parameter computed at 72.9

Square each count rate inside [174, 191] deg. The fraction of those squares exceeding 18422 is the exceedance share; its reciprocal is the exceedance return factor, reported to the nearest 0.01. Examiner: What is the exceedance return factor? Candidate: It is 1.00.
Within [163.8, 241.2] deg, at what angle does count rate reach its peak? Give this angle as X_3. 192.5 deg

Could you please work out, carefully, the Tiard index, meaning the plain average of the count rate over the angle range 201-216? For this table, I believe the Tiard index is 138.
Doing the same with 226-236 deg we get 142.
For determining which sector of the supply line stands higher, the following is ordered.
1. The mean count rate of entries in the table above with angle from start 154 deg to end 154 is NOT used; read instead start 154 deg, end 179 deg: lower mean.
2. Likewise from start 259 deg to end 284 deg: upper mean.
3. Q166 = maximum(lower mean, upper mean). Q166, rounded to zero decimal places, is 142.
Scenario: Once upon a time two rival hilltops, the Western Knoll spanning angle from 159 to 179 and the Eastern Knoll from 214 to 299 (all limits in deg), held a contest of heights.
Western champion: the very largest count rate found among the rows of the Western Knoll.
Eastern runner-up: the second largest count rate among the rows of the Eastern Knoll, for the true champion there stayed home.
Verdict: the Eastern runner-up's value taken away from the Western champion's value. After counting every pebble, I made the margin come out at 1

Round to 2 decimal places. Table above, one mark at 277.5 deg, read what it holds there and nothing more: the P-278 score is 57.63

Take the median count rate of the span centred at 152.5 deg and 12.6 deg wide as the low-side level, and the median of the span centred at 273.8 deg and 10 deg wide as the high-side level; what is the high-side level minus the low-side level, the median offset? -81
